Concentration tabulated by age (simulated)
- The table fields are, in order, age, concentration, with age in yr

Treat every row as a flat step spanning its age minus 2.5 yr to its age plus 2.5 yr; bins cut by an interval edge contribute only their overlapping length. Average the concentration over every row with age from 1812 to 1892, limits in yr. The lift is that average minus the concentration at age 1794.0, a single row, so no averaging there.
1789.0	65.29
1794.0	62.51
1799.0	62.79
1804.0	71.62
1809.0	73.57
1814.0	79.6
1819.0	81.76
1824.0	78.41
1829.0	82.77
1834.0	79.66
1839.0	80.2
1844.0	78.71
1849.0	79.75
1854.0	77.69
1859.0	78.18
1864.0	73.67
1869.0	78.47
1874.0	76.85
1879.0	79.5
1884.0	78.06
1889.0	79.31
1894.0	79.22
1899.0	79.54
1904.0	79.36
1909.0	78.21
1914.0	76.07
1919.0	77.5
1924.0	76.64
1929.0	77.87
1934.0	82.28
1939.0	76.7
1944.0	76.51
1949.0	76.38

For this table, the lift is 16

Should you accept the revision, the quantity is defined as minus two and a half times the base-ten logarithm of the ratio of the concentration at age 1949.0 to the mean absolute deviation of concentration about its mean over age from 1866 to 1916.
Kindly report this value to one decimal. -4.8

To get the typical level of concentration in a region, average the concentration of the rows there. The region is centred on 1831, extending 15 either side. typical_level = 80.3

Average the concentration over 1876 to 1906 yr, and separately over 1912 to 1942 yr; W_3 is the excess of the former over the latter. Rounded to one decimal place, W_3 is 1.3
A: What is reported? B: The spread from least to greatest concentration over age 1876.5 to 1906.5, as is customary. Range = 1.5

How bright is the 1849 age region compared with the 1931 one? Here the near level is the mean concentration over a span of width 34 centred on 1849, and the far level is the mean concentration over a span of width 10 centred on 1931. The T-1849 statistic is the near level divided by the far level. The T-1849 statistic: 0.98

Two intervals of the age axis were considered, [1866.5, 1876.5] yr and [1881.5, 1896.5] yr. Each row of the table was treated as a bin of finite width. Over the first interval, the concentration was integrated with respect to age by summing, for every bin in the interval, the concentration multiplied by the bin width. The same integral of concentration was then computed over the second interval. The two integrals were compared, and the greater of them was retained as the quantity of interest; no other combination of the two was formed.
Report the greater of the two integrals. 1183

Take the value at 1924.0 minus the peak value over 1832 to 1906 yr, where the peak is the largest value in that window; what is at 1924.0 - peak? -3.6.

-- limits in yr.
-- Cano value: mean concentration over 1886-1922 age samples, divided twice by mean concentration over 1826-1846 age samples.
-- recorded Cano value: 0.0122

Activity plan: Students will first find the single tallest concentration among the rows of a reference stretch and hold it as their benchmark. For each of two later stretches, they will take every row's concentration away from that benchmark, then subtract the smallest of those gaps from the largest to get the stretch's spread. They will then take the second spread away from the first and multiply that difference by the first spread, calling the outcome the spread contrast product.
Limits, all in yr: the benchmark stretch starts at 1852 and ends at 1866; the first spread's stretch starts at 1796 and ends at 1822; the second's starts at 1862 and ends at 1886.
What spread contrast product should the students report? 249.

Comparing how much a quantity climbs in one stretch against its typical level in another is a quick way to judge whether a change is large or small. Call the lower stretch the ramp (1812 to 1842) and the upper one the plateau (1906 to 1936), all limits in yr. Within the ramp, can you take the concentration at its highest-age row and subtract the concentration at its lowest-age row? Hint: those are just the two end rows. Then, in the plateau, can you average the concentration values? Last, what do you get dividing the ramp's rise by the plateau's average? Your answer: 0.01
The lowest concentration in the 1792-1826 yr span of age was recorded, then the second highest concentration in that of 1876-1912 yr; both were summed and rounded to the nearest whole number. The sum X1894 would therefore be 142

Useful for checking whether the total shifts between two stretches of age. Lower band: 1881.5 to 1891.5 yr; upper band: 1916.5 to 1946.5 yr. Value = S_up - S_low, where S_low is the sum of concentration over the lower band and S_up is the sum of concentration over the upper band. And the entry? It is 310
